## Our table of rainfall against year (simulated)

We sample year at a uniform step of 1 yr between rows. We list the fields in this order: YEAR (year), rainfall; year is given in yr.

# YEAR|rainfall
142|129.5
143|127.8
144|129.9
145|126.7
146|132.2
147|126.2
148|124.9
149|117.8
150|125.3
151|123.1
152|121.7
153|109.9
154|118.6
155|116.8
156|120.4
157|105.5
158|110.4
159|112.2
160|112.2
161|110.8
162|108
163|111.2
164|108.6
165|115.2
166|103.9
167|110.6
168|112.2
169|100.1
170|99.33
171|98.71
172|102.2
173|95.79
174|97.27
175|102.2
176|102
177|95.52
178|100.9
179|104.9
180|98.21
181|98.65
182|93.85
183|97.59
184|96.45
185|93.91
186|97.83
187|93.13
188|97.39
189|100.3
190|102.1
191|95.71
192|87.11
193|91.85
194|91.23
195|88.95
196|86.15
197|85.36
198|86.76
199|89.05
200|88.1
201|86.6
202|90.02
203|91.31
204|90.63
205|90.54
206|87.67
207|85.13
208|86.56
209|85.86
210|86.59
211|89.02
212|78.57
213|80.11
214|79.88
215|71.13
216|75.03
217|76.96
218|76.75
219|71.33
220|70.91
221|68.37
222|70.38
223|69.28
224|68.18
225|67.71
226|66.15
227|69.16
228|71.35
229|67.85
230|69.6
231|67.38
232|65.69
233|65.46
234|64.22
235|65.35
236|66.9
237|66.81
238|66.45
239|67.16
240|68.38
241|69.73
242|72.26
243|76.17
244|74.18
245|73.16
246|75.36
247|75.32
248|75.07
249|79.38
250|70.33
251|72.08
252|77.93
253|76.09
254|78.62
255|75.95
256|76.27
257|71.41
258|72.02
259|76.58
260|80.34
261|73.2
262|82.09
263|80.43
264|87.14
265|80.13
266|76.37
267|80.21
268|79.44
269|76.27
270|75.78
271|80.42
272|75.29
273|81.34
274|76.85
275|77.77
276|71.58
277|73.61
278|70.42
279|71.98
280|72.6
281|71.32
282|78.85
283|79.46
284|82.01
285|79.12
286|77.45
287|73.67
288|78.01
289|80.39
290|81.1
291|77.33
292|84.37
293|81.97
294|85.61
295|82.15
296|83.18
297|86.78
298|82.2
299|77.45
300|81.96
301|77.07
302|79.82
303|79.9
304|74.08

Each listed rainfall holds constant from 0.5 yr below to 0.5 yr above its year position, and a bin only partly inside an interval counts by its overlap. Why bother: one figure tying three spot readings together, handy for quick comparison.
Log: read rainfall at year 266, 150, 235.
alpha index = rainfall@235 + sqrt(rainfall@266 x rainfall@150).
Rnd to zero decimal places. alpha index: 163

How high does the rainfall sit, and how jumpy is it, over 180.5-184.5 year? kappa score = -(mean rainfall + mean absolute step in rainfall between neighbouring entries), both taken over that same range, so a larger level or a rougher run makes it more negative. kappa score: -100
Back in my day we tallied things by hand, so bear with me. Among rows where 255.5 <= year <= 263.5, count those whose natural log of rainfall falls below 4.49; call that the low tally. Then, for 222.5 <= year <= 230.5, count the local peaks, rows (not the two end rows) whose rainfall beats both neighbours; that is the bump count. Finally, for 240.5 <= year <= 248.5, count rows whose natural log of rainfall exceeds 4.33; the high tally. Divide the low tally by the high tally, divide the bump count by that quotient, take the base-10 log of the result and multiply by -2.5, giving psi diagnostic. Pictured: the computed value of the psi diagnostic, 2.3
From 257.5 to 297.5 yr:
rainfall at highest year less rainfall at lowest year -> 15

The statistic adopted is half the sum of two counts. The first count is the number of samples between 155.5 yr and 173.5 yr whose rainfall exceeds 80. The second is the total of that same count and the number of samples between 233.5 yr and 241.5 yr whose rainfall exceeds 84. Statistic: 18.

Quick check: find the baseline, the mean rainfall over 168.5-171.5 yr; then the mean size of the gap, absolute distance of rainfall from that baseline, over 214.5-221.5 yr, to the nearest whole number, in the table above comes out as 26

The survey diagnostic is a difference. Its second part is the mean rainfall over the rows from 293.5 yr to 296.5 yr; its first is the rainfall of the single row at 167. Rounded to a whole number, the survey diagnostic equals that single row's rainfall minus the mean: 27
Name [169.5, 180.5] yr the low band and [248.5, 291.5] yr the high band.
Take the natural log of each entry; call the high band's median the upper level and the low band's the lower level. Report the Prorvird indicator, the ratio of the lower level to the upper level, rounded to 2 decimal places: 1.06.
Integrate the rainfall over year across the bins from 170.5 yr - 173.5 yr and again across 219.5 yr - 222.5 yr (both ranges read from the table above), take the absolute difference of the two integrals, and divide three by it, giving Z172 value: 0.034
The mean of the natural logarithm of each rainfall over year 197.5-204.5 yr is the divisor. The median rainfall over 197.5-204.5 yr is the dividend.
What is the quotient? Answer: 19.8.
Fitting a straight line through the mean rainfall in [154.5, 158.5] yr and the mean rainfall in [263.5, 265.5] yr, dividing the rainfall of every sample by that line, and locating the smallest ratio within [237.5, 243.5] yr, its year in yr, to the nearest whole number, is 238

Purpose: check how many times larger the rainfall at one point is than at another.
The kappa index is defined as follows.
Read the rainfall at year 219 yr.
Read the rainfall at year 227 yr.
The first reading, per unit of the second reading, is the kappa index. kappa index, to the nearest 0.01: 1.03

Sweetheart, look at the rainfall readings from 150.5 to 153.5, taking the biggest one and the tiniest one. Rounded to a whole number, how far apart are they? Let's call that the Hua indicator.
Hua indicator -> 13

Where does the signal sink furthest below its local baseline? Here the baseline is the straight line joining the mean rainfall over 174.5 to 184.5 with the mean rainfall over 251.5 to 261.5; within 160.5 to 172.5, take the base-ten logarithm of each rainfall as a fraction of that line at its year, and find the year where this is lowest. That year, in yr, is 171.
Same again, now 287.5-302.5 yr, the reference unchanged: 288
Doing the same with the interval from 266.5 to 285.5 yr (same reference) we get 278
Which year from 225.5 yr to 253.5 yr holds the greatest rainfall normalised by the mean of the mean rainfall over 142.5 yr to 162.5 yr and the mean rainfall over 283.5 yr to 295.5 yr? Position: 249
